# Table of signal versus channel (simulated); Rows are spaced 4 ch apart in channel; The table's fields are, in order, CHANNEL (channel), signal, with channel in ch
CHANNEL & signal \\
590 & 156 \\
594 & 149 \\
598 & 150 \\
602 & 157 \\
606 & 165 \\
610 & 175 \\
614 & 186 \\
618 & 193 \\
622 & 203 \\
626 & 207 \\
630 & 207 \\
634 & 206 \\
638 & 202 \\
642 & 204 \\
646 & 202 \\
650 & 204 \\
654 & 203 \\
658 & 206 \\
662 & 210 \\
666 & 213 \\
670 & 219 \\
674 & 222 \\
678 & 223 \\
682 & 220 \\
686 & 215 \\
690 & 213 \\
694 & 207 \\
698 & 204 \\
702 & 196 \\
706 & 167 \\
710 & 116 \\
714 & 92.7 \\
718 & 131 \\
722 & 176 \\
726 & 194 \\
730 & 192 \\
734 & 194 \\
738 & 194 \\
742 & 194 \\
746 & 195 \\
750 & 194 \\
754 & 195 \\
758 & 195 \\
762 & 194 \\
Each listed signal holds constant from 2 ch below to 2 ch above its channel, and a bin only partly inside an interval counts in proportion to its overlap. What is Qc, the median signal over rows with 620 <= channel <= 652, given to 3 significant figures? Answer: 204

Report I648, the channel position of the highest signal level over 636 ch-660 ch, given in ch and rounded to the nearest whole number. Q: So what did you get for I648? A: 658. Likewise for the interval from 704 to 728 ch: 726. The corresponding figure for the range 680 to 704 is 682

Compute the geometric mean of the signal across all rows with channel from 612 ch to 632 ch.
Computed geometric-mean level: 199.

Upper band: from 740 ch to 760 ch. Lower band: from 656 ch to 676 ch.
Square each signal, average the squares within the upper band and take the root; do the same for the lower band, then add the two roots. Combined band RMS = 409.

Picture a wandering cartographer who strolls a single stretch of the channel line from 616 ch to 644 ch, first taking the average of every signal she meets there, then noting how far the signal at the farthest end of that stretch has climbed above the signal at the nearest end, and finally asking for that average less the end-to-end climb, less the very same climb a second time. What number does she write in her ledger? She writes 181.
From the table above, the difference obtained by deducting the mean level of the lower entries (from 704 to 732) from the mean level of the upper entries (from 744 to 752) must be 42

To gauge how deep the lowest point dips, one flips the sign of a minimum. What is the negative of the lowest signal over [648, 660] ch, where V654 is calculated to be -203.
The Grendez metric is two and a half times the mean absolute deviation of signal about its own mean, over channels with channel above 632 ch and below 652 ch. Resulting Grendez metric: 3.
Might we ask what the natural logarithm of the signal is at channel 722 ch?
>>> 5.170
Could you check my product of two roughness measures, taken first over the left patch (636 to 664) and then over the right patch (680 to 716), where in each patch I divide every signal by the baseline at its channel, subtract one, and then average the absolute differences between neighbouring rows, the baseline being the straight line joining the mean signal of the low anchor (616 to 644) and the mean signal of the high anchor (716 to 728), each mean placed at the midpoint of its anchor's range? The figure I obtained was 0.0013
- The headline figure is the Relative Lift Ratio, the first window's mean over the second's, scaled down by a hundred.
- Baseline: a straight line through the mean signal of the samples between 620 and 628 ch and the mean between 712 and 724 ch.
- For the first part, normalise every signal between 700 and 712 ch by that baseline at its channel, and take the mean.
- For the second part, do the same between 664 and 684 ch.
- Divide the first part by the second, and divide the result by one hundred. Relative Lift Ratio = 0.0085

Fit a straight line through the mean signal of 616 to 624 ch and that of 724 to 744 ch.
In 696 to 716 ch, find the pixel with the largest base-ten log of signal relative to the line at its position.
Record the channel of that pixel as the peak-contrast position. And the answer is 698 ch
